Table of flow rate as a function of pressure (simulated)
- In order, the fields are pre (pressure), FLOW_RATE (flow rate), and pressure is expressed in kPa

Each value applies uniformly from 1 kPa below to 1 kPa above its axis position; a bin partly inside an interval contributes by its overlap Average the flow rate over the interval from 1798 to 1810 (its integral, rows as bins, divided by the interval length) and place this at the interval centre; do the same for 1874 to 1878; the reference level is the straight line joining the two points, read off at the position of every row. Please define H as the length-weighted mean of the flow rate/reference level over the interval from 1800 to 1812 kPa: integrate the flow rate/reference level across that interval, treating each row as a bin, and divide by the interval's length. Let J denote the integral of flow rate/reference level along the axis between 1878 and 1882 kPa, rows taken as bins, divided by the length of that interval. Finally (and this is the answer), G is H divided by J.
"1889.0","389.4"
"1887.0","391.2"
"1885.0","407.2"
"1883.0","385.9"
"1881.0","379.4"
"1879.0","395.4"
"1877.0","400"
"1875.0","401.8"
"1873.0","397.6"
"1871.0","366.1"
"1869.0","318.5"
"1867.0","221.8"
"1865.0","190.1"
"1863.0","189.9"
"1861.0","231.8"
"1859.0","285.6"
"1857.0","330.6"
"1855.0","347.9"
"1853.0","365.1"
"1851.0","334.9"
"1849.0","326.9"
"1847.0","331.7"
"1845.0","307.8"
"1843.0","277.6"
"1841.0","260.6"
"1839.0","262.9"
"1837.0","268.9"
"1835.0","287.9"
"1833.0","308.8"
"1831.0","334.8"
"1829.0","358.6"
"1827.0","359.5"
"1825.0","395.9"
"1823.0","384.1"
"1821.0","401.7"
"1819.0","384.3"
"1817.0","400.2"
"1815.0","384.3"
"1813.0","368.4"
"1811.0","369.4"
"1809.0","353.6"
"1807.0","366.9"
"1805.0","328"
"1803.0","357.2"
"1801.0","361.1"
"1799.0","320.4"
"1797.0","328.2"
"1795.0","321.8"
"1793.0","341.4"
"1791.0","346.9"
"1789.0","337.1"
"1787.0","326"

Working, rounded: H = 1.02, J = 0.96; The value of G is 1.1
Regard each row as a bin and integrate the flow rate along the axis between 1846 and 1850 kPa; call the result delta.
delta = 1317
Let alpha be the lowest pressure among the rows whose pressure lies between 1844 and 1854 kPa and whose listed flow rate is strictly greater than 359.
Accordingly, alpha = 1853.0 kPa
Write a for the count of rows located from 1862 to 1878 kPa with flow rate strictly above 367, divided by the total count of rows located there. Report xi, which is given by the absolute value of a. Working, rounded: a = 0.4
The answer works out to 0.4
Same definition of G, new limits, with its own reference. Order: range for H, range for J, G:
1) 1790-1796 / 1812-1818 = 0.9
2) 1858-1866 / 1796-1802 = 0.6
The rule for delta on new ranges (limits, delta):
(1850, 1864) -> 4172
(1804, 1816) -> 4341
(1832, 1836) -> 1193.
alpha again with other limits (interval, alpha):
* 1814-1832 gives 1815.0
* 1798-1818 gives 1801.0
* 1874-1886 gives 1875.0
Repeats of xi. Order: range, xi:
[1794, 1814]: 0.2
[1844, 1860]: 0.0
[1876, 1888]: 1.0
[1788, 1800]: 0.0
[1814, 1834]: 0.6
